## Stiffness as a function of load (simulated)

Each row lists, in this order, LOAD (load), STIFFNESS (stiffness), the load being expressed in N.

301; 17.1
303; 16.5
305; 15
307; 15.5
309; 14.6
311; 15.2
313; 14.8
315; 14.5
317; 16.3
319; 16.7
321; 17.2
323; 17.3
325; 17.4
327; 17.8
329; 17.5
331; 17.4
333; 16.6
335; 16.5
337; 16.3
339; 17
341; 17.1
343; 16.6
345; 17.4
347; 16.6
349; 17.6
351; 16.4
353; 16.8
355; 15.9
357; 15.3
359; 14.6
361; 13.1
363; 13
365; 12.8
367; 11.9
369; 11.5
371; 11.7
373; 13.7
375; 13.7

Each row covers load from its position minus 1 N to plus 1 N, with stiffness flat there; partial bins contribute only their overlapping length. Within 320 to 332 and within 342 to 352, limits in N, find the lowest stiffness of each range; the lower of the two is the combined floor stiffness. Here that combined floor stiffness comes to 16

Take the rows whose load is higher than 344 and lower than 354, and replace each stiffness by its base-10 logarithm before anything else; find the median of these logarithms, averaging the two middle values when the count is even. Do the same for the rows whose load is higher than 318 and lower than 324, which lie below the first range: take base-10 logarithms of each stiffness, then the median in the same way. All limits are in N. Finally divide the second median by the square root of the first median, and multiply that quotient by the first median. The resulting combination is 1.37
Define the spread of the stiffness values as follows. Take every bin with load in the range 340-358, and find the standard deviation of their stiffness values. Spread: 0.7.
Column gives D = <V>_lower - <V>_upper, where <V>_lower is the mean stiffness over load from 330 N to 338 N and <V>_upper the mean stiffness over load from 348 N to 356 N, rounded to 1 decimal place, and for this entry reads 0.0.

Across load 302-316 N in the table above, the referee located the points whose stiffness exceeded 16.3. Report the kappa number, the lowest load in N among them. 303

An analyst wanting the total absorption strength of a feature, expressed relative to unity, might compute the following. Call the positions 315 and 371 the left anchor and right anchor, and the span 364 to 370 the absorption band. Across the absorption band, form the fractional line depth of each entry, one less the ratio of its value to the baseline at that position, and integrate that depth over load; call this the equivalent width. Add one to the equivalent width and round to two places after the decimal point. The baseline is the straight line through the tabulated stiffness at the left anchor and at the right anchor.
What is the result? 0.92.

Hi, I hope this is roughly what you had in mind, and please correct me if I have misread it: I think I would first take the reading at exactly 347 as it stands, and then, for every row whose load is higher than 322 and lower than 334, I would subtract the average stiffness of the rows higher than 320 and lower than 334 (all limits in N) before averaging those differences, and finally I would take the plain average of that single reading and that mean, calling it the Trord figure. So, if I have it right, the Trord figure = 8.3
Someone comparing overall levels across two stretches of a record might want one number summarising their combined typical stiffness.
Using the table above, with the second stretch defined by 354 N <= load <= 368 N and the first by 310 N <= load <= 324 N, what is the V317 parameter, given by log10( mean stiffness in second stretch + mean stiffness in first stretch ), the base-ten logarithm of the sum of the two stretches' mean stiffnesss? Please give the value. 1.47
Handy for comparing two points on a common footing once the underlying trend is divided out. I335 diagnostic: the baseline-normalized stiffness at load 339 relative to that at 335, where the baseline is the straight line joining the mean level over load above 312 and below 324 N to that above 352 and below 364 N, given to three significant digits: 1.04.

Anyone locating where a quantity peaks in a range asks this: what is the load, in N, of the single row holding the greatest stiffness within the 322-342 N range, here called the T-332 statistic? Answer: 327 N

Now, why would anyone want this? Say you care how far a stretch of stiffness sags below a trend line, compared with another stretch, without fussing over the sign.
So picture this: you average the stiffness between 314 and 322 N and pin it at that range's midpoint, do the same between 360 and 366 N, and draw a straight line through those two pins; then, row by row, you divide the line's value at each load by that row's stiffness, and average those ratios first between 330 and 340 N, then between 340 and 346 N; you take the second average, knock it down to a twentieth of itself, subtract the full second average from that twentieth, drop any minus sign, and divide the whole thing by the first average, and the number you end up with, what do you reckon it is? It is 0.899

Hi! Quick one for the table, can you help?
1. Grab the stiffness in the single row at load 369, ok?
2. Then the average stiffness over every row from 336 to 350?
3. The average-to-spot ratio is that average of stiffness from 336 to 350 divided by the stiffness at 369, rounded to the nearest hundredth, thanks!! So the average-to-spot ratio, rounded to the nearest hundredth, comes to 1.47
